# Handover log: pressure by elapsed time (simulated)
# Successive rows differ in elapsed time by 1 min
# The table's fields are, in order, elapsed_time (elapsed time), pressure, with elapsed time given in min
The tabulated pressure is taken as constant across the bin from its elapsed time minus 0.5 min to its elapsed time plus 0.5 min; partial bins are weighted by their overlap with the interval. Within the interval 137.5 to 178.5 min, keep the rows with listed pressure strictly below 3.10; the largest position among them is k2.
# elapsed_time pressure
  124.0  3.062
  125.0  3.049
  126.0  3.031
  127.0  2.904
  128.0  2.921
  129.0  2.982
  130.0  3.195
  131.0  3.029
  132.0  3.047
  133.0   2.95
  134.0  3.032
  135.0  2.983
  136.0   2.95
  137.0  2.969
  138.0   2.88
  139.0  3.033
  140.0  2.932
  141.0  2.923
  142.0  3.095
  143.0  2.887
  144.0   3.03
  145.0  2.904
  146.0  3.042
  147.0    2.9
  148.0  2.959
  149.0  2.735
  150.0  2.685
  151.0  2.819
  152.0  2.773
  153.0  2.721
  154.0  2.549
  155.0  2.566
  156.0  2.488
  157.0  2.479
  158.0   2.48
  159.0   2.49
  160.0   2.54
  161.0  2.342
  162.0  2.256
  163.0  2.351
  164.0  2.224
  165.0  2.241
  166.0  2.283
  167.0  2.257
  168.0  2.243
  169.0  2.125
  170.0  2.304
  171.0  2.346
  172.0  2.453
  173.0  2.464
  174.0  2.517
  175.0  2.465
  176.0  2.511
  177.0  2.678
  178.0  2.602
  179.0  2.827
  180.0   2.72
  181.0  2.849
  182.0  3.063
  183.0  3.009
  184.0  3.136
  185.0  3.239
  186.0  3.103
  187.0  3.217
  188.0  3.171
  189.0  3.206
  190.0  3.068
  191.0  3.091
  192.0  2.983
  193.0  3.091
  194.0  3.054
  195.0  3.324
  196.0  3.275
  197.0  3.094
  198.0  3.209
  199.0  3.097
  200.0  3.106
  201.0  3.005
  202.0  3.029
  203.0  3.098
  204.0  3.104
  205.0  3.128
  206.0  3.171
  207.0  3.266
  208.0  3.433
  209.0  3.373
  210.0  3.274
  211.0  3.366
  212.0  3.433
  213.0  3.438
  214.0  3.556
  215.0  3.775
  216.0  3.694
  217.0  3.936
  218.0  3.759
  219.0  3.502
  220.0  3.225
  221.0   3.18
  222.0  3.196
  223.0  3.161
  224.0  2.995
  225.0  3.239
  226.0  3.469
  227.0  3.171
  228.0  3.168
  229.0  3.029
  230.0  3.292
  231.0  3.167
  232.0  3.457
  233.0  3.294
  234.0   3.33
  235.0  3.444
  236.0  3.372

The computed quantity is 178.0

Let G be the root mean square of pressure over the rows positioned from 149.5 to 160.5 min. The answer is 2.6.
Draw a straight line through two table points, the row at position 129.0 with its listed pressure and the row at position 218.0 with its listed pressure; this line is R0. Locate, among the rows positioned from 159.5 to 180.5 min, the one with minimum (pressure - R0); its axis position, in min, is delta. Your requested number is 169.0 min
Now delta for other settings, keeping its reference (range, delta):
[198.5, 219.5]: 201.0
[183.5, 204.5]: 201.0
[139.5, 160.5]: 158.0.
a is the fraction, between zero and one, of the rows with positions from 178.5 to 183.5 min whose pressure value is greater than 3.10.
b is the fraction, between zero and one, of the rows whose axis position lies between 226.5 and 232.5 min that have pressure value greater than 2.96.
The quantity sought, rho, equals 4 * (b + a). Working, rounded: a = 0.00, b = 1.0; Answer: 4.00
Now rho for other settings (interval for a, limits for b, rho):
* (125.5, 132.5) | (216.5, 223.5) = 4.57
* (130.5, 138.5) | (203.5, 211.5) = 4.00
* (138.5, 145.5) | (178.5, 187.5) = 2.67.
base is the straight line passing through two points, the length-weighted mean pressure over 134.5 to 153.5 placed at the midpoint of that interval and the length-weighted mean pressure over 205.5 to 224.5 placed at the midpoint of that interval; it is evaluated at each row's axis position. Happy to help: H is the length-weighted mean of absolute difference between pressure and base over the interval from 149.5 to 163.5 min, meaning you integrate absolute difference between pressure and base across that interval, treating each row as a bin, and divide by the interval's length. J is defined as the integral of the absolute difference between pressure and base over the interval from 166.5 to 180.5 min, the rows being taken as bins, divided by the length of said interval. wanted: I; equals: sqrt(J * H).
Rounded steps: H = 0.46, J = 0.65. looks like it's 0.54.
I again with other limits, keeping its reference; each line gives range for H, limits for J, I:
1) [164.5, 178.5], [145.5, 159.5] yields 0.46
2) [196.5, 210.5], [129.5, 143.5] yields 0.15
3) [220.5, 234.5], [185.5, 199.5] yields 0.18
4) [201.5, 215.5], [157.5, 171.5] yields 0.32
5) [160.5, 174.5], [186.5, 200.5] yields 0.31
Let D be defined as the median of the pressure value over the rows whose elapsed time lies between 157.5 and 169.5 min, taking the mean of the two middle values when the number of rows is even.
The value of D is 2.27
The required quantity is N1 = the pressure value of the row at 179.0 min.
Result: 2.827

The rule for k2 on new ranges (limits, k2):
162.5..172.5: 172.0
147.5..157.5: 157.0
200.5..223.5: 203.0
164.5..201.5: 201.0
